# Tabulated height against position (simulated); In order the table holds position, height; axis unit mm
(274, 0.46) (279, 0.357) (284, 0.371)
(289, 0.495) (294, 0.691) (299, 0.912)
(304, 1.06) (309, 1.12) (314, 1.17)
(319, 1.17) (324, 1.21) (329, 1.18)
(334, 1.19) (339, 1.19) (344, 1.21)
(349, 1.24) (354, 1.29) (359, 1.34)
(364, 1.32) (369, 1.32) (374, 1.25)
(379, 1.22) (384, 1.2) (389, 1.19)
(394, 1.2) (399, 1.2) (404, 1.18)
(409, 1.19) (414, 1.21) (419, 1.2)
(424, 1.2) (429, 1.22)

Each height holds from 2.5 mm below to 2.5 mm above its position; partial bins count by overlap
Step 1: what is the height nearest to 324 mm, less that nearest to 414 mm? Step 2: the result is 0.00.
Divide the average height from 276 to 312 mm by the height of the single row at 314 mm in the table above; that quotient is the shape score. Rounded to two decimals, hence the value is 0.61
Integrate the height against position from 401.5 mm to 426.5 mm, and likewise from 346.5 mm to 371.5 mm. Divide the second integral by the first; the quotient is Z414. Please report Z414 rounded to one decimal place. 1.1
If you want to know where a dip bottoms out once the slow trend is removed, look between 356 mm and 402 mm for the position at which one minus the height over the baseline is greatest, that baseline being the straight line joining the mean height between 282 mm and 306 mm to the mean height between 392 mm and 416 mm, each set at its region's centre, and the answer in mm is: 399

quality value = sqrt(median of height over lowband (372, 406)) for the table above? 1.095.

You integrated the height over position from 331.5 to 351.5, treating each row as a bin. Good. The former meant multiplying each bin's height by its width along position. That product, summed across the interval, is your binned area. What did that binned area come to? 24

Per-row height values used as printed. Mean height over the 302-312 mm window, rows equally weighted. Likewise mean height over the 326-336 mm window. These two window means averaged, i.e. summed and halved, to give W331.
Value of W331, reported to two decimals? 1.14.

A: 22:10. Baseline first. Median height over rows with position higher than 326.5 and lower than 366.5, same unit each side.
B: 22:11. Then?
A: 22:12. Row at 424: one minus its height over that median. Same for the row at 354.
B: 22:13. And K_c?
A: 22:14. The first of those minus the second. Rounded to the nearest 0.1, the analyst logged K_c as 0.1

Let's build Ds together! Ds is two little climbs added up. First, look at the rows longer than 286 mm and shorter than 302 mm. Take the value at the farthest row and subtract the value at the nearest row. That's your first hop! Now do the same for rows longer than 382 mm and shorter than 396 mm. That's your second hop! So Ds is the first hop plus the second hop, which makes 0.42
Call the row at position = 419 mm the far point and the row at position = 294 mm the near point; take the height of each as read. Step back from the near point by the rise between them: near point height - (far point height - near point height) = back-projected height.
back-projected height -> 0.18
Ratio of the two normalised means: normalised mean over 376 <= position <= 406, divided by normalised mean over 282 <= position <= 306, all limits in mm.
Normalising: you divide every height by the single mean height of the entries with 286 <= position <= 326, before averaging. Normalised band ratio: 1.70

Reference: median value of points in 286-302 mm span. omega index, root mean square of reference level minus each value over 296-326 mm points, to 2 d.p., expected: 0.43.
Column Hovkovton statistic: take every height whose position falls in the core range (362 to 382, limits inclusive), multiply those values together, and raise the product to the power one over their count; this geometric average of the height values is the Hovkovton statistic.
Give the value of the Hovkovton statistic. 1.28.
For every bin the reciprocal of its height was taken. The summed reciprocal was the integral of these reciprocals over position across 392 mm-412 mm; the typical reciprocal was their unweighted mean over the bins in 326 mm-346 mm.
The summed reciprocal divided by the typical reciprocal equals 20.0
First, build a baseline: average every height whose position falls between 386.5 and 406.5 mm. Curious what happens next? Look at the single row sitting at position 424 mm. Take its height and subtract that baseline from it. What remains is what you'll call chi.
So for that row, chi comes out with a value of 0.01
